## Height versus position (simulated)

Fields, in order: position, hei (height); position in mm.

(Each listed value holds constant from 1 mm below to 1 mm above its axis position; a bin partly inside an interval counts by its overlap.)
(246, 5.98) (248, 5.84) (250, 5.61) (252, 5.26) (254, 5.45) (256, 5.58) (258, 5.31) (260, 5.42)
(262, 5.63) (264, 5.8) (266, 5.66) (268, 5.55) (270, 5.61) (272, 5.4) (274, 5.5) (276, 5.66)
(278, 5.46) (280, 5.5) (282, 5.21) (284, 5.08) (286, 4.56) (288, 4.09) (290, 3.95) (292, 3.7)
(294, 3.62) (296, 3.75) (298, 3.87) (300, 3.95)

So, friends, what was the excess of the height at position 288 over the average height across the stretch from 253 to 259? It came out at -1.36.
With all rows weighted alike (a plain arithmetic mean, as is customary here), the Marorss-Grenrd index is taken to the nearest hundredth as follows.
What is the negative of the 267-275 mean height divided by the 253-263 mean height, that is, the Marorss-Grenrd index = -1.01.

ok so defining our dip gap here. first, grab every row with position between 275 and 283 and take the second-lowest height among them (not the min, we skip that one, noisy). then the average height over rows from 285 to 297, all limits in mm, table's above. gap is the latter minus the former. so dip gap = -1.5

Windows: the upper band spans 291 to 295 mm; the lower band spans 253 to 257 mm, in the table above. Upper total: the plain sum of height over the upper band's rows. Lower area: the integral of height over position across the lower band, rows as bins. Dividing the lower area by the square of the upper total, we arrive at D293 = 0.412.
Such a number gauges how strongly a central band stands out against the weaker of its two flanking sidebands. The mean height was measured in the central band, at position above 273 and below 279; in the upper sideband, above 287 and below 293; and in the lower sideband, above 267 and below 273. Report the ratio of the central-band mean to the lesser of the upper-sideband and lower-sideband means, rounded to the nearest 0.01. 1.42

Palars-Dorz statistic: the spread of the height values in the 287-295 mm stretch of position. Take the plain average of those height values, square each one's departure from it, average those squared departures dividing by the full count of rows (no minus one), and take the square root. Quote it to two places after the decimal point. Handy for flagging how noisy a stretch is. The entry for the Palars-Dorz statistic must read 0.19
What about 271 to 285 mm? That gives 0.18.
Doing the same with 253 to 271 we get 0.14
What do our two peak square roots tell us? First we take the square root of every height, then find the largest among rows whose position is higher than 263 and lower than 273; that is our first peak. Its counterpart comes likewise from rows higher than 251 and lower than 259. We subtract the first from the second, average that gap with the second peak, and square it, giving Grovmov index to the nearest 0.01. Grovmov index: 1.34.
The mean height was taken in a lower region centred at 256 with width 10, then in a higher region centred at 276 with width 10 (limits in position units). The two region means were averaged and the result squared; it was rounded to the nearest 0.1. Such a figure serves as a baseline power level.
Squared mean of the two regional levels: 29.7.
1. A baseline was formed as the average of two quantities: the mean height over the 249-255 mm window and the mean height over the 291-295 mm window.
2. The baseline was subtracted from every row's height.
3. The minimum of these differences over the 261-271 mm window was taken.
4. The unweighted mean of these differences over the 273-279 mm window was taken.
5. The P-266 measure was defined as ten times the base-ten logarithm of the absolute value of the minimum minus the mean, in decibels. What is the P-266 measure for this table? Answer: -20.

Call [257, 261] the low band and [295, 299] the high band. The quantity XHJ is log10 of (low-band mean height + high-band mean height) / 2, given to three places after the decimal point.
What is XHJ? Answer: 0.662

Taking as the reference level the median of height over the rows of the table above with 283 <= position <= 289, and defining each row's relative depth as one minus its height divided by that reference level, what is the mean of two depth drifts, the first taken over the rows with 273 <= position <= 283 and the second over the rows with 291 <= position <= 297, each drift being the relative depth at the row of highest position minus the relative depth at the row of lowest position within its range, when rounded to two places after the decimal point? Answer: 0.03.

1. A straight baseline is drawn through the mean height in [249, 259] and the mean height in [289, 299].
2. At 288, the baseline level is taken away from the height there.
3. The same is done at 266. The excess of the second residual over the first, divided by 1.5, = 0.4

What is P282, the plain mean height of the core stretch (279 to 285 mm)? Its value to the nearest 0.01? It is 5.26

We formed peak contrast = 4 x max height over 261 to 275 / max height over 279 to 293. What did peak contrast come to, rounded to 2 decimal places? 4.22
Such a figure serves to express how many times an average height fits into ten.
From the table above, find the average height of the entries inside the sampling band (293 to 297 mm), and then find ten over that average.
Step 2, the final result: 2.71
